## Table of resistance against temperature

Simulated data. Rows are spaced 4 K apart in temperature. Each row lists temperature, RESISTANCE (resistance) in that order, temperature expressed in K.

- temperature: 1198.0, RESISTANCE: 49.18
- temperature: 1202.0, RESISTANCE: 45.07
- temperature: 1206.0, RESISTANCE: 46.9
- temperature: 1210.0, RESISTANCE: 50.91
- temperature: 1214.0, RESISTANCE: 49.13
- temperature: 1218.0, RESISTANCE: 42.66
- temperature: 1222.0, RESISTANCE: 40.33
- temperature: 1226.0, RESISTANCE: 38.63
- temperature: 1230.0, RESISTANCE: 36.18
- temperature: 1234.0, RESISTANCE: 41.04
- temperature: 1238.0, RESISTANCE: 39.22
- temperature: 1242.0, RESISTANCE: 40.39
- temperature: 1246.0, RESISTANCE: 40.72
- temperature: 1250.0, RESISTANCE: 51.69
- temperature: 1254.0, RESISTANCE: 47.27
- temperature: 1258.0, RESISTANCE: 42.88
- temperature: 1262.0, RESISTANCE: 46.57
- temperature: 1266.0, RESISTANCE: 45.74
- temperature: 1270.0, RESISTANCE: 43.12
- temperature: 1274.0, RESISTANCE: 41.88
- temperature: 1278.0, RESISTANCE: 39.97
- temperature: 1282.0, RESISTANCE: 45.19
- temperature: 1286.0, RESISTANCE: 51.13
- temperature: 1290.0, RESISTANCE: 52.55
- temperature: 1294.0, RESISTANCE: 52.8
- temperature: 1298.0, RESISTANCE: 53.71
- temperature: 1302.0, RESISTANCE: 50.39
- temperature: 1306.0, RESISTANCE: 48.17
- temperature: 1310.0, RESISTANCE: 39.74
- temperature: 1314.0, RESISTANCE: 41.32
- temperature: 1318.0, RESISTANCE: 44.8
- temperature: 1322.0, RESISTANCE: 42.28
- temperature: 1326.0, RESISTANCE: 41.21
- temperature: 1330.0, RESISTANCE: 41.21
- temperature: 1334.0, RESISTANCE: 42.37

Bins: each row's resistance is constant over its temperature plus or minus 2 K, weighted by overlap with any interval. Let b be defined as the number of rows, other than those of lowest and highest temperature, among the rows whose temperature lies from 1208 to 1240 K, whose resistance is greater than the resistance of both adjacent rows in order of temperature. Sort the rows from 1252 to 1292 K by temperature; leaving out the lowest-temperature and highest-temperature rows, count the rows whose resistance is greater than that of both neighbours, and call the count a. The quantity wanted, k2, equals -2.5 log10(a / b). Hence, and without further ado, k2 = 0.0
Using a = 1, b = 1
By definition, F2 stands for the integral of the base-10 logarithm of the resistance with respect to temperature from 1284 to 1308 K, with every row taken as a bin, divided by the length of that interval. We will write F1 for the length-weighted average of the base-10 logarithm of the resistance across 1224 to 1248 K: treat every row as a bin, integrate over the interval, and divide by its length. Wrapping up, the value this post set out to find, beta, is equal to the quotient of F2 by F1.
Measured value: 1.07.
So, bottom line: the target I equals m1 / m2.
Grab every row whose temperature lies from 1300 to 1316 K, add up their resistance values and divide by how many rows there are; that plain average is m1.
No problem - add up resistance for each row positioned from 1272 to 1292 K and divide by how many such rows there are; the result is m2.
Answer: 0.97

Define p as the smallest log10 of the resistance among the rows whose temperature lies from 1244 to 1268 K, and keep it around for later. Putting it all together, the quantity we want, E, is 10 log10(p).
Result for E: 2.07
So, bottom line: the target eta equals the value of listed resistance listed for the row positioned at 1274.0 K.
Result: 41.88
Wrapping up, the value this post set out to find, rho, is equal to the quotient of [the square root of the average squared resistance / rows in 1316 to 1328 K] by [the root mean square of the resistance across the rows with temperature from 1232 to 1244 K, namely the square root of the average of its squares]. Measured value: 1.06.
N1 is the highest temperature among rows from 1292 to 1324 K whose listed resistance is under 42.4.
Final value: 1322.0 K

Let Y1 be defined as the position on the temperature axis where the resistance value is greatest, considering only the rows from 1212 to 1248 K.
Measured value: 1214.0 K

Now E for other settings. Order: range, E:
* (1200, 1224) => 2.06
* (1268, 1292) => 2.05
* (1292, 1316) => 2.04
